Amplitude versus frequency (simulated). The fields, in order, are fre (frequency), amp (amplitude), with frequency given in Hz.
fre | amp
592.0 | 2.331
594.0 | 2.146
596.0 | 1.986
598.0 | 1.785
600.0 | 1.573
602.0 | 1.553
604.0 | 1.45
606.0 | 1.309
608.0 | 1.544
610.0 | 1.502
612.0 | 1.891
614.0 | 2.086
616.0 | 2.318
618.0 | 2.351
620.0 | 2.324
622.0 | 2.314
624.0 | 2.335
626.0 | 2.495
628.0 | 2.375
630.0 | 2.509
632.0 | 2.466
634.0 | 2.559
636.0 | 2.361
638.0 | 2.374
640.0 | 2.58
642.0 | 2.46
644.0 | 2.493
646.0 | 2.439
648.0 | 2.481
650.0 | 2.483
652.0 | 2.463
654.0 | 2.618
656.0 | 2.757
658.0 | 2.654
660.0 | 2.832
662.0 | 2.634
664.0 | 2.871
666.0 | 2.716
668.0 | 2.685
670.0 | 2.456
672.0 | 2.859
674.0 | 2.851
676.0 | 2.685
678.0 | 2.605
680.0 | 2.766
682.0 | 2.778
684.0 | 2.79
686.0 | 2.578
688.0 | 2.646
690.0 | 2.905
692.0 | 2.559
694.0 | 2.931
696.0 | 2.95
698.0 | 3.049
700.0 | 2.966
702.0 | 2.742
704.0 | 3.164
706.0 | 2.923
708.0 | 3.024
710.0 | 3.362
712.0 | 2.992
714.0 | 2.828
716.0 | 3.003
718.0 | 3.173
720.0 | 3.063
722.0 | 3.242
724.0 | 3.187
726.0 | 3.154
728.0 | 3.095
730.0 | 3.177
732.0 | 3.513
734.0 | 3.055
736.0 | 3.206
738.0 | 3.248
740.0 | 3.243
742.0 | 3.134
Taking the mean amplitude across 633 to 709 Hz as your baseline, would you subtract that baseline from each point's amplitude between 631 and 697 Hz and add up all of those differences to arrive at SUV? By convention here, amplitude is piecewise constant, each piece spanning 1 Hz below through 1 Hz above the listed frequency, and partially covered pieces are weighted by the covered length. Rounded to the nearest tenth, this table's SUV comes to -1.9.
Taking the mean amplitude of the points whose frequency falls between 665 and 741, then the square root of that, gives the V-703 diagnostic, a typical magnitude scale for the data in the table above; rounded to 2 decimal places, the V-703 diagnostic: 1.72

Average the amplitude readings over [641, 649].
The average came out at 2.5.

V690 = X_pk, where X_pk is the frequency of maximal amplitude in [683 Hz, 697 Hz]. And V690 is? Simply 696.0 Hz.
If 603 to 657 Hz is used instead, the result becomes 656.0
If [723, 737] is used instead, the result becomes 732.0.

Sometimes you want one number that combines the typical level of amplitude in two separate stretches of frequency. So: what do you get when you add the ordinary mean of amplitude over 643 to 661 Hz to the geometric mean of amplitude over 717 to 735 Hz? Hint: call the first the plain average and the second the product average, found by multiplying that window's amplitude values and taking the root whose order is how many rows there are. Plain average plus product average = 5.8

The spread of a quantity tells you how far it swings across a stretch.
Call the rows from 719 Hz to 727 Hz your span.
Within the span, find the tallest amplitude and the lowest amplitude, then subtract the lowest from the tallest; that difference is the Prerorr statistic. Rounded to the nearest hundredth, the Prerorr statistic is 0.18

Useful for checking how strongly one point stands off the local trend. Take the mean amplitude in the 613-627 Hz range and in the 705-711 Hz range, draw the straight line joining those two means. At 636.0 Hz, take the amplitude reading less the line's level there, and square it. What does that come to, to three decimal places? 0.010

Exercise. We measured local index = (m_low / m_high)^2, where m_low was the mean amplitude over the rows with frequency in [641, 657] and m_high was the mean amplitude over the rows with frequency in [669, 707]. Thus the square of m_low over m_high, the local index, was 0.8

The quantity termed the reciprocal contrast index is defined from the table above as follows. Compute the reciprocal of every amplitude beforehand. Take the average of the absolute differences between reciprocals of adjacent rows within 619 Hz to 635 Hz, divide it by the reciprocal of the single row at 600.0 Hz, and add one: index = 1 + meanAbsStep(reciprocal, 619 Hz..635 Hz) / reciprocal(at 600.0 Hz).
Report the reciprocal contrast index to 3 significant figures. 1.02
